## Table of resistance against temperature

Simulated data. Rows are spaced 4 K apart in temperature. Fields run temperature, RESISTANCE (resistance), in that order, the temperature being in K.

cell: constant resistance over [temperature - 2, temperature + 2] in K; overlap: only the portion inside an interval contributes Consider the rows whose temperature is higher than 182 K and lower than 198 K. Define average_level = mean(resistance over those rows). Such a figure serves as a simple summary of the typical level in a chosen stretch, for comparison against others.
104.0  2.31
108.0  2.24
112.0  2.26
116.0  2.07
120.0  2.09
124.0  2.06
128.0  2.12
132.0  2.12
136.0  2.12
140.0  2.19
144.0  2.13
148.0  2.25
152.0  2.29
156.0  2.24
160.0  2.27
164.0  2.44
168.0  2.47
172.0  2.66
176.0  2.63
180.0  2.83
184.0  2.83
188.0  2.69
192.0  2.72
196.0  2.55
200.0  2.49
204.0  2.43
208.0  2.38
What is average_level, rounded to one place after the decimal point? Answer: 2.7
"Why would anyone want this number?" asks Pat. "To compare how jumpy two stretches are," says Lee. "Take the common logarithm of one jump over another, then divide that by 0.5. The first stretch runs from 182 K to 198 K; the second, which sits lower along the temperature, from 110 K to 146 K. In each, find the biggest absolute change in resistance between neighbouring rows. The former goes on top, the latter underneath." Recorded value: -0.1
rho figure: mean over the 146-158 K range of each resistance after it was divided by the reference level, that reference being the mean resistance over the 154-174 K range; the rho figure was 0.94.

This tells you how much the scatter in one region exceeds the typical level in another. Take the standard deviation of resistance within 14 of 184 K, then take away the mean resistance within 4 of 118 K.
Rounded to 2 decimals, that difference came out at -1.98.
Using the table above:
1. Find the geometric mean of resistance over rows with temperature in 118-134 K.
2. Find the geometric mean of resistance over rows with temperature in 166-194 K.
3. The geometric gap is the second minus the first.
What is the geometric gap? 0.6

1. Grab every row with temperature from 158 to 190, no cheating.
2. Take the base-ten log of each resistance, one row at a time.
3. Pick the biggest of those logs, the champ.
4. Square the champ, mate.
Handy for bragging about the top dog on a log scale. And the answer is 0.20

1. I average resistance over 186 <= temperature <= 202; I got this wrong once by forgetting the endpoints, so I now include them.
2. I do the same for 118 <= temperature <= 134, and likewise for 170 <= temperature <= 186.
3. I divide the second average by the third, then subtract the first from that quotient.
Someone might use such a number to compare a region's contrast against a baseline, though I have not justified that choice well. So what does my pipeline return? -1.85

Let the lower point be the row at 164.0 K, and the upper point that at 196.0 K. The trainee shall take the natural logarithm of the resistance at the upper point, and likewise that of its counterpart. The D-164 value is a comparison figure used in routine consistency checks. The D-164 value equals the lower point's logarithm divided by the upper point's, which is 0.95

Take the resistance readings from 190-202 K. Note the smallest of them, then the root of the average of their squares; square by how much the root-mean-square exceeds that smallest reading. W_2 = 0.010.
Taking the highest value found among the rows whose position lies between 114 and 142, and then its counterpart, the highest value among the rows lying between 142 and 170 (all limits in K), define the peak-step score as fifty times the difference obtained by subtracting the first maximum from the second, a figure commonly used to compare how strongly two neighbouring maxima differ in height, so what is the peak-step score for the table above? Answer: 14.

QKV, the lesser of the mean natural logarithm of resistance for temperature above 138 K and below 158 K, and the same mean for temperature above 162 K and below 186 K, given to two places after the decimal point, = 0.80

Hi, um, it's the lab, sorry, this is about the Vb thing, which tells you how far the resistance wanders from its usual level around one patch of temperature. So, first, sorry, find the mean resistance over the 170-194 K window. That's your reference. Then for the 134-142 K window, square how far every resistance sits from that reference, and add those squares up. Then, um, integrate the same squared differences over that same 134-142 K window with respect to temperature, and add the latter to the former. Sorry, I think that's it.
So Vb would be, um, 3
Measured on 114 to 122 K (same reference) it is 4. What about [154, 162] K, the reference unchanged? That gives 2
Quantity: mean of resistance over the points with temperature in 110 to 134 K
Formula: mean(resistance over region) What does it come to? 2.12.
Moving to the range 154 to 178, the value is 2.45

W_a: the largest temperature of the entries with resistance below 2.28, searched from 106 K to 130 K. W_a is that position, 128.0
